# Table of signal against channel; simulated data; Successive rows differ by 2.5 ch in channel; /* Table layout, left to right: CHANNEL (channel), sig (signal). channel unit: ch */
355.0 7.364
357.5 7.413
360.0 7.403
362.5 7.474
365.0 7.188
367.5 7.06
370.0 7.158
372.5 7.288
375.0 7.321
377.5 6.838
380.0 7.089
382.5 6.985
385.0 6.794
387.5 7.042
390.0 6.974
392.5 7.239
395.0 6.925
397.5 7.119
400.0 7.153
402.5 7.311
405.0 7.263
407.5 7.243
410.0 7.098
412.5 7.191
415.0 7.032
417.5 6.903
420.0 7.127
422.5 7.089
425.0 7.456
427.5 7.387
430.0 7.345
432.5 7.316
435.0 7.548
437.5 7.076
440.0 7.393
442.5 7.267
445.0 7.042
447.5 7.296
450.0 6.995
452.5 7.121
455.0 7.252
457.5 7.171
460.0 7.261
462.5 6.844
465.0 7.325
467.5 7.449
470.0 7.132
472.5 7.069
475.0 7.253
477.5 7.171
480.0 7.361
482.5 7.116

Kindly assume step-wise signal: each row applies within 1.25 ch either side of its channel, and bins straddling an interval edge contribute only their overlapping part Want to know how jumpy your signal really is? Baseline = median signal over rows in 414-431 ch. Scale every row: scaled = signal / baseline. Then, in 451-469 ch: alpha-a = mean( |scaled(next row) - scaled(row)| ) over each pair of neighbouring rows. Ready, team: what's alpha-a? 0.0310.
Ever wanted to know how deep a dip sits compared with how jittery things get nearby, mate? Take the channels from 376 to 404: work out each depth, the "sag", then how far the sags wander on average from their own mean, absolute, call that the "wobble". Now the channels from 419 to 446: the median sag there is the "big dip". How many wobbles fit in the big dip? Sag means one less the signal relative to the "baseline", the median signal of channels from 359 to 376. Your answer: -0.2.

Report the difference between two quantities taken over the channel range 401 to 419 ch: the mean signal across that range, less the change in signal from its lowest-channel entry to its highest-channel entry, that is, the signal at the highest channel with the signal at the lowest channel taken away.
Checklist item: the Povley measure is 7.56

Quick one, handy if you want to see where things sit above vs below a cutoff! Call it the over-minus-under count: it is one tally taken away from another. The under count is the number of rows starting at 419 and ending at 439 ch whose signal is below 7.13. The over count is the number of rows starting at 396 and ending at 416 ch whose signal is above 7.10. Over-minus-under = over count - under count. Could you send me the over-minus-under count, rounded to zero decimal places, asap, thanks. 3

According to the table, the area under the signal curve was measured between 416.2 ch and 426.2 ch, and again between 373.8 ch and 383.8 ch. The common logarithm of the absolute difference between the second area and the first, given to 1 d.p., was -0.1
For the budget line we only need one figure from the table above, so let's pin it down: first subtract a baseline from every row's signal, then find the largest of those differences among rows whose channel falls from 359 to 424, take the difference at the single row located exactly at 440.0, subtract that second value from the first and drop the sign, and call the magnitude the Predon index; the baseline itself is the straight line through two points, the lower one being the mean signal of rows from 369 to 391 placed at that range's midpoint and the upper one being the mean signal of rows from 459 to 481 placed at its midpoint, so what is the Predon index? 0.21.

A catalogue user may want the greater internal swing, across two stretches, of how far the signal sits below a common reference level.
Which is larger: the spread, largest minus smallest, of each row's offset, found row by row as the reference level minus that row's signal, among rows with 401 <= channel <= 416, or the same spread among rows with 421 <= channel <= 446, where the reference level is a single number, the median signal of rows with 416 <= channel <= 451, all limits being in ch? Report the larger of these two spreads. 0.51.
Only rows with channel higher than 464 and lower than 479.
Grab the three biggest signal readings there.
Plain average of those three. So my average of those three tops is 7.34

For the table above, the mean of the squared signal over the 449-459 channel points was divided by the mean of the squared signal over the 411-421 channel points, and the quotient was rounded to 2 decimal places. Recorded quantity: 1.02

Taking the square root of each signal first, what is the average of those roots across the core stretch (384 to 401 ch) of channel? 2.65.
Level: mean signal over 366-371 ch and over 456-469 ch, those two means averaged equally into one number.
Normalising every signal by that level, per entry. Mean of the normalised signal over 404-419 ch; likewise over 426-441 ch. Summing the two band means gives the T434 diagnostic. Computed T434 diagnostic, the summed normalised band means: 2.02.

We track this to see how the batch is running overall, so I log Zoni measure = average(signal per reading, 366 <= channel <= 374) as 7.17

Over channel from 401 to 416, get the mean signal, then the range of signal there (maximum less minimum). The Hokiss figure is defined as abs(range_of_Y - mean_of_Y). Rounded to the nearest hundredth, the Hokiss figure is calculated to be 6.91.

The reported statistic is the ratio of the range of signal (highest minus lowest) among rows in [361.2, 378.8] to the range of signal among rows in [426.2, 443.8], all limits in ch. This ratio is 1.3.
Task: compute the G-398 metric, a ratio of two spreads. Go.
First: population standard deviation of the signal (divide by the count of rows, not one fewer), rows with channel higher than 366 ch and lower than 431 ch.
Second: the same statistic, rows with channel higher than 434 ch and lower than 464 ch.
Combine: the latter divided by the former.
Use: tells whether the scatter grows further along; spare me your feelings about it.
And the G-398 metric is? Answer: 1.08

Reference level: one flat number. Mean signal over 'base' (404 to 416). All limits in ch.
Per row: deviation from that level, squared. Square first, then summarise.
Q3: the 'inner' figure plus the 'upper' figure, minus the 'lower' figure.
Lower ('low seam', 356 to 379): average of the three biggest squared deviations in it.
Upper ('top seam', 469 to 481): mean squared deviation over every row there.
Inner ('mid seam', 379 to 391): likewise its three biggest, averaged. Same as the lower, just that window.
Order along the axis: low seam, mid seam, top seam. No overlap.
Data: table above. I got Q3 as -0.008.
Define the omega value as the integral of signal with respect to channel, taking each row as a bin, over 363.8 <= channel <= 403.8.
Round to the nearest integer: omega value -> 284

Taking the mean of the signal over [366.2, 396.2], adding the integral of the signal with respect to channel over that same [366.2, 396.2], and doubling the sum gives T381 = 438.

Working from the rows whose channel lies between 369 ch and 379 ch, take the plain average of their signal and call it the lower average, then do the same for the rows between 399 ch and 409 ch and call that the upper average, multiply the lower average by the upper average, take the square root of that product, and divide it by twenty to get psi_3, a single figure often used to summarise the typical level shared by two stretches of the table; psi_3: 0.360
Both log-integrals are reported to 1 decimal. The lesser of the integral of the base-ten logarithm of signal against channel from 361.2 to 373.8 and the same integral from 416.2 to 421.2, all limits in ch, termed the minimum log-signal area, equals 4.2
